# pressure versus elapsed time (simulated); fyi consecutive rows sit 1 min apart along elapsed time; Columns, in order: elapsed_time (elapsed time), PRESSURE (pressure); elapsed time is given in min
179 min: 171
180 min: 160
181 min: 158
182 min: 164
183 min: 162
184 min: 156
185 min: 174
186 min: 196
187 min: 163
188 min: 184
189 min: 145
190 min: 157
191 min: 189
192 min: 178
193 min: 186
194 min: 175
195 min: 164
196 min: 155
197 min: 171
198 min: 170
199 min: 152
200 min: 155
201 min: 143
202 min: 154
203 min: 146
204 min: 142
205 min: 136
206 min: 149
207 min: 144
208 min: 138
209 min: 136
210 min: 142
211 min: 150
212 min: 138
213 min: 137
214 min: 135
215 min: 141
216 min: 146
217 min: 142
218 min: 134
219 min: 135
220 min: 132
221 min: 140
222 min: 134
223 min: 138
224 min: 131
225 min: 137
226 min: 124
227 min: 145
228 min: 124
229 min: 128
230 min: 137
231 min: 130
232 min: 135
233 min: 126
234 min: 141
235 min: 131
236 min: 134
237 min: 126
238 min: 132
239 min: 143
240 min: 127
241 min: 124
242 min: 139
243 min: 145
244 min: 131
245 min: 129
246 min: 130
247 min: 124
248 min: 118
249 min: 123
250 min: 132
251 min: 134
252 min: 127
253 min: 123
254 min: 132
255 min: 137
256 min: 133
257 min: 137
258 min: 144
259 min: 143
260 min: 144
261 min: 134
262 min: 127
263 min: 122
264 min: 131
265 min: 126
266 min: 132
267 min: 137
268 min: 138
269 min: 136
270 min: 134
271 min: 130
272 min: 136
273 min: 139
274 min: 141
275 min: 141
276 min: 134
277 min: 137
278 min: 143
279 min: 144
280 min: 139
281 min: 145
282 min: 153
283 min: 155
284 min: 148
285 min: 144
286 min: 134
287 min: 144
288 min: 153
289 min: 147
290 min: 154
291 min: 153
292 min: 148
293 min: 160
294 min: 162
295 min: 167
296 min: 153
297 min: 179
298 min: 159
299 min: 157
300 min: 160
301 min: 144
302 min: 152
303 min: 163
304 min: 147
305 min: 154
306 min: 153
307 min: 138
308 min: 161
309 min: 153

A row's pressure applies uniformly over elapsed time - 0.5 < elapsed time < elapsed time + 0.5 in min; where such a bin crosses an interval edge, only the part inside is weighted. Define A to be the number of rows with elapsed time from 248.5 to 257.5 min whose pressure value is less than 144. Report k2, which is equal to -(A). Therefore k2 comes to -9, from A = 9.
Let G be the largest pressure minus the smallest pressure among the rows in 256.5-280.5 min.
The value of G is 22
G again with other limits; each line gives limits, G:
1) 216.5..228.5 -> 21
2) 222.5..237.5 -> 21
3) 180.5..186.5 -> 40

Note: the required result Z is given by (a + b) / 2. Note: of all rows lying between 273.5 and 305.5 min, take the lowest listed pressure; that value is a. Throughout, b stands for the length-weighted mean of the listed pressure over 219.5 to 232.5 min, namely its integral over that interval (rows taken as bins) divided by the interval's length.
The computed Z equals 134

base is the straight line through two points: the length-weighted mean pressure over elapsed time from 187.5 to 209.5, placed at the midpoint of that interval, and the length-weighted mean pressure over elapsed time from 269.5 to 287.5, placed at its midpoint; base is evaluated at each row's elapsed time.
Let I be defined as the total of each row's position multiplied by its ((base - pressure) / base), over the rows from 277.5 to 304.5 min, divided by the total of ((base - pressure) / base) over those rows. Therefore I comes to 294.8 min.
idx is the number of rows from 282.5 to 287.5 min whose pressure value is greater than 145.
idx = 2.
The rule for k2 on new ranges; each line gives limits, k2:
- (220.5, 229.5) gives -8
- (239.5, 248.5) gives -8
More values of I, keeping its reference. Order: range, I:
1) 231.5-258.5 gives 244.3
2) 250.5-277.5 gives 261.6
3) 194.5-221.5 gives 212.8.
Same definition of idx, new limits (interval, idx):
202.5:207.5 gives 2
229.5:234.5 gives 0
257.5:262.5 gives 0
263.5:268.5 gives 0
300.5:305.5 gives 4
